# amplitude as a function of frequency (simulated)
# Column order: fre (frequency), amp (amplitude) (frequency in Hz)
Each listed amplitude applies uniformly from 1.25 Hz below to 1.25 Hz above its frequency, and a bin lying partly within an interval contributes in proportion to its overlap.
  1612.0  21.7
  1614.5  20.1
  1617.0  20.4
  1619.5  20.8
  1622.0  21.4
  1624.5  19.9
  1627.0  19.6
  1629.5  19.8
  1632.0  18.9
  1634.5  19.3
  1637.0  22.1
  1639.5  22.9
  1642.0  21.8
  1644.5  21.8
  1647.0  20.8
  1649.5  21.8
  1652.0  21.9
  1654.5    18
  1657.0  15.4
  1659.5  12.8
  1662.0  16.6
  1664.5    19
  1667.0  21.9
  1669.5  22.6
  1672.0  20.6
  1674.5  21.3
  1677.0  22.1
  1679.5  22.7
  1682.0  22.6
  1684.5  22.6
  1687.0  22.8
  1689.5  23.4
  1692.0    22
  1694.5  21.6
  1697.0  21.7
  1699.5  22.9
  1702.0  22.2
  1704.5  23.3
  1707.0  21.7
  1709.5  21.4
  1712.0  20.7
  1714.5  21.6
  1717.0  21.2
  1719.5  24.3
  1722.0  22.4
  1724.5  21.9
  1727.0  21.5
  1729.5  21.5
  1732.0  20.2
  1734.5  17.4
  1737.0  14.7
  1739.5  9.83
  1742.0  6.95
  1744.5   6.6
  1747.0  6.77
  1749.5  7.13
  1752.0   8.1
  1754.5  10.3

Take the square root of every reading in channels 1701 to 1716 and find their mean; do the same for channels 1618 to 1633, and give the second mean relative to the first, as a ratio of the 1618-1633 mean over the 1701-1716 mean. 0.96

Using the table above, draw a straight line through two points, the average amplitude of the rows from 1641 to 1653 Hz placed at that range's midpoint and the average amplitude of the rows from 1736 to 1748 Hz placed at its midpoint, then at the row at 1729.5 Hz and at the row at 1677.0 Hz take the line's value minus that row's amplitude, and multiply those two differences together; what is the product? 49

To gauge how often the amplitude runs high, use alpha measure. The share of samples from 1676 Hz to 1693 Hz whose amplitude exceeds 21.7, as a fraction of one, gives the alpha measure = 1.0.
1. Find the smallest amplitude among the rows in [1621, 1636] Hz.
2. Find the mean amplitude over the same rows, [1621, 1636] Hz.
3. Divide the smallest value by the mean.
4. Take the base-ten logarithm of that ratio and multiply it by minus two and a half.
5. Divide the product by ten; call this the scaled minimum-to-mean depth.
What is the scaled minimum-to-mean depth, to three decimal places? 0.005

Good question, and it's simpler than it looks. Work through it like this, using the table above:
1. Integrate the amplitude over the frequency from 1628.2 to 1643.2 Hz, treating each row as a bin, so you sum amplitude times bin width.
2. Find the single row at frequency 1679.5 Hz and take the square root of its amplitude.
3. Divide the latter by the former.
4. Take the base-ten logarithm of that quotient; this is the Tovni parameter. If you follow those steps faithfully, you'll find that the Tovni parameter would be -1.82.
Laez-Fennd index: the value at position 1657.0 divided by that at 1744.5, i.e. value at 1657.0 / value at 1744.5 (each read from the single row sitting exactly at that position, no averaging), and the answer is 2.33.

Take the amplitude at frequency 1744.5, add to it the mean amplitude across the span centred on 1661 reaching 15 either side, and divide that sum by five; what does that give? 5.2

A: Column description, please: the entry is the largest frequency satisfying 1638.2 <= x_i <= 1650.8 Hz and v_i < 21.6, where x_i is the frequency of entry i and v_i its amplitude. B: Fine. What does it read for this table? 1647.0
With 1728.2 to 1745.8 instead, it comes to 1744.5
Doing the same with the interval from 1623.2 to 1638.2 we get 1634.5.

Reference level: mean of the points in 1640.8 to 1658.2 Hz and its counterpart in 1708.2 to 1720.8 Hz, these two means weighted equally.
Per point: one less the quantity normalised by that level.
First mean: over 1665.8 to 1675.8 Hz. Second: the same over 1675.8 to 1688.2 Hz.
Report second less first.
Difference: -0.046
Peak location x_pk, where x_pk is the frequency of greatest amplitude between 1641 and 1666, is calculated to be 1652.0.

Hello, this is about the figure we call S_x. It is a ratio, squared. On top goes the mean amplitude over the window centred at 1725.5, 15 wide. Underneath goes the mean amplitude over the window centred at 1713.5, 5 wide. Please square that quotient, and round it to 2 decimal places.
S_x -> 1.08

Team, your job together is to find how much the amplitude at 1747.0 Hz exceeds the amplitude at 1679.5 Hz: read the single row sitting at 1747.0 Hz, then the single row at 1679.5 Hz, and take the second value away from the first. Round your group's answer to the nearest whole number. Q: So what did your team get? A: -16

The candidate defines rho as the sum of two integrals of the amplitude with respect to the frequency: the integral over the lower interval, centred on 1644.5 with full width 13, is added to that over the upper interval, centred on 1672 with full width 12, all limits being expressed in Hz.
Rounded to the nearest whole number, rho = 544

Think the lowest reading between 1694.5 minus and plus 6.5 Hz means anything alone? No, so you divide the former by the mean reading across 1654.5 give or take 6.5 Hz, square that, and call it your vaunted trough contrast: 1.44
